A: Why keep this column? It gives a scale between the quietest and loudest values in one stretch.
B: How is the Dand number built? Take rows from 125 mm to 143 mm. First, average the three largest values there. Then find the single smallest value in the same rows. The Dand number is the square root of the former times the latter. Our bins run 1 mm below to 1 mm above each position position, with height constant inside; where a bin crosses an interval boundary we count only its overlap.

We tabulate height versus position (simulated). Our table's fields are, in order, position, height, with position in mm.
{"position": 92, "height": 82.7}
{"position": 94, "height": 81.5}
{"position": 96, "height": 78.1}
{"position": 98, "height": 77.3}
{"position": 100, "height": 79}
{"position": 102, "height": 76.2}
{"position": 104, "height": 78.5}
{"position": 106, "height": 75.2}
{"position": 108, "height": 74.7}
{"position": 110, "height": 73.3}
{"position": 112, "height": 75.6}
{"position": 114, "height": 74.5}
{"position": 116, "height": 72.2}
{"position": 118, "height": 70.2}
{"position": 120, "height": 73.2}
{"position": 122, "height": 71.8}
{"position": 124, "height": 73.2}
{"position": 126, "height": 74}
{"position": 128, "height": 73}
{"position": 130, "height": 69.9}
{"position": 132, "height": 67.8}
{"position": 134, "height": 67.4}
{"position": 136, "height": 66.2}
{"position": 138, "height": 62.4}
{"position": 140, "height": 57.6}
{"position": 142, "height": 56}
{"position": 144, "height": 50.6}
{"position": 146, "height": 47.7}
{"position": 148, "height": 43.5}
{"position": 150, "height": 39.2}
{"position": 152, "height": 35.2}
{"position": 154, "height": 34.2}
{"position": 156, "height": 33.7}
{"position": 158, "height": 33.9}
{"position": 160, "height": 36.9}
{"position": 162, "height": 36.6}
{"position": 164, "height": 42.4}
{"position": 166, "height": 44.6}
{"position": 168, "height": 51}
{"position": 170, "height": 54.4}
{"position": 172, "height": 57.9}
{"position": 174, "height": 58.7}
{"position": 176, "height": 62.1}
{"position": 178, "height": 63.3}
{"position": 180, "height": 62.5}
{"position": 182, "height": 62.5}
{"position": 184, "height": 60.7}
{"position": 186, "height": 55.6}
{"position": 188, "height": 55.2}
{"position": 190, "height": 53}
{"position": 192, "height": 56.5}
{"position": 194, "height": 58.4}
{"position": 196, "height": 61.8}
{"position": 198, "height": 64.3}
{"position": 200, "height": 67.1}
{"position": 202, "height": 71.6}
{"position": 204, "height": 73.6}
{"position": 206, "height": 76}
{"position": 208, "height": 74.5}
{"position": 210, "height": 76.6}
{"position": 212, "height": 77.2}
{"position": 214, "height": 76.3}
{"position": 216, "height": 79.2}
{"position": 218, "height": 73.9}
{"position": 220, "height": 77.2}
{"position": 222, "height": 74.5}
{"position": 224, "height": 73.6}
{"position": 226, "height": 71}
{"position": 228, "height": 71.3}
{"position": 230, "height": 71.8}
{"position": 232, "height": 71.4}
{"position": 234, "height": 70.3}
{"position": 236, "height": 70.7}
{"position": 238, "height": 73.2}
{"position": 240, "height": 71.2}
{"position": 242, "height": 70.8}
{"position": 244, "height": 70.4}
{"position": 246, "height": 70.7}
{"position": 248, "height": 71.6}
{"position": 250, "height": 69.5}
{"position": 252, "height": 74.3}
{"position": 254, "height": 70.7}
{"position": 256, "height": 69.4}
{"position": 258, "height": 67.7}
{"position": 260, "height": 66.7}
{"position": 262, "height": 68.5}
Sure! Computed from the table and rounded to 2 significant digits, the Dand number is 64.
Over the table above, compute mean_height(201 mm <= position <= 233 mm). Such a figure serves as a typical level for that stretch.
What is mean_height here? 74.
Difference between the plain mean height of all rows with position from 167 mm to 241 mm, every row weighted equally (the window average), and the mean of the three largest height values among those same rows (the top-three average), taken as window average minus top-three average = -11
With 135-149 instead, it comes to -7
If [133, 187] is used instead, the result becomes -15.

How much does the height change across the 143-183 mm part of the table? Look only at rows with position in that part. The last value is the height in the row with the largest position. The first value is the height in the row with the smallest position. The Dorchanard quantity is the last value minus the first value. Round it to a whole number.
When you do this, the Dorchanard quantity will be 12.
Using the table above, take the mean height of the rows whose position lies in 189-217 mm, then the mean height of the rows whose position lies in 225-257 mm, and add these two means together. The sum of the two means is 140.2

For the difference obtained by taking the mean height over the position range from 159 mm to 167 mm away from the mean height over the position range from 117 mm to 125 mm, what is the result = 32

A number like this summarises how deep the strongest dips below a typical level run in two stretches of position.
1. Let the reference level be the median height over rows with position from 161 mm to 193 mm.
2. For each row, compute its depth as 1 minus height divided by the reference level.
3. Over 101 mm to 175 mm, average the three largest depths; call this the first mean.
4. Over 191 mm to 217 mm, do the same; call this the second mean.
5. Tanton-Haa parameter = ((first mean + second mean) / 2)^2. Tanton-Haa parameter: 0.030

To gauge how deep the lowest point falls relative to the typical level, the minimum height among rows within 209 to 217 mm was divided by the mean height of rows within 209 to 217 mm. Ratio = 0.987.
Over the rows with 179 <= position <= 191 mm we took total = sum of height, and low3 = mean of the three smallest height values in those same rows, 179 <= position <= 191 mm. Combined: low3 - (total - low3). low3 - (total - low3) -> -240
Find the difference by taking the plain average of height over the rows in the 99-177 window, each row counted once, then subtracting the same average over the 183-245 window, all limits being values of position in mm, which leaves -10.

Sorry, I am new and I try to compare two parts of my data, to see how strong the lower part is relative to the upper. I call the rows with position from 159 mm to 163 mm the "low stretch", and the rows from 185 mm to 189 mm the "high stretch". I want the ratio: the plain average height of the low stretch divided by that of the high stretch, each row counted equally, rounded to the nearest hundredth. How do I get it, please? 0.66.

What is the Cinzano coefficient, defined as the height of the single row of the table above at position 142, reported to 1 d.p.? 56.0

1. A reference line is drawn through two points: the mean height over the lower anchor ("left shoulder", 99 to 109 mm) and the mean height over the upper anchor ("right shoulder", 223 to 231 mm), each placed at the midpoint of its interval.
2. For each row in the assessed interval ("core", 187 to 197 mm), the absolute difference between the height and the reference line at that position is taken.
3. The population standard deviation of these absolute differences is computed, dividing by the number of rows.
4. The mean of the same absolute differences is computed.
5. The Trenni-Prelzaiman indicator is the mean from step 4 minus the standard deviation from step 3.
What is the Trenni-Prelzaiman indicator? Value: 13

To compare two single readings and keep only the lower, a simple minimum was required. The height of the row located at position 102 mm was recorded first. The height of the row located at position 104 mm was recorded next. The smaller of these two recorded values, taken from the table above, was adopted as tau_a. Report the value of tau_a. 76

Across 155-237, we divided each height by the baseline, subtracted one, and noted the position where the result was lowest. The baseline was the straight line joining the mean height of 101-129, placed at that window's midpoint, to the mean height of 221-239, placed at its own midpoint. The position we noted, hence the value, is 156 mm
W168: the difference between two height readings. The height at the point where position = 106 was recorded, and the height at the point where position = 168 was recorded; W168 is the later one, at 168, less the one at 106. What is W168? -24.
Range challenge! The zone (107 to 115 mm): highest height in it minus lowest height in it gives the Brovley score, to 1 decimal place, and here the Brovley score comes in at 2.3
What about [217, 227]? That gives 6.2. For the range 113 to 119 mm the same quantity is 4.3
